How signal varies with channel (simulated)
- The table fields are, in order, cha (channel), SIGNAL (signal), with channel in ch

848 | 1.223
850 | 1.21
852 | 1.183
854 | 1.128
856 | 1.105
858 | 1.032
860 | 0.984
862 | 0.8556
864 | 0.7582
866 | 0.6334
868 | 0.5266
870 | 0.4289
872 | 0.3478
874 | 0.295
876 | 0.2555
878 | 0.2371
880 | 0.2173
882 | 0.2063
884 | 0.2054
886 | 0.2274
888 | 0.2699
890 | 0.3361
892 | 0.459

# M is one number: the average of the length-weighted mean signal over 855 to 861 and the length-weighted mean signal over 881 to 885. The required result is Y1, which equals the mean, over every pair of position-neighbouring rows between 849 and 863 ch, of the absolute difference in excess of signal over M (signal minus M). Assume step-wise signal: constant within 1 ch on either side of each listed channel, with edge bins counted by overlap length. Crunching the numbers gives 0.06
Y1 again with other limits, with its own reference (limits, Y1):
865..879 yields 0.07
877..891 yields 0.03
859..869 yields 0.11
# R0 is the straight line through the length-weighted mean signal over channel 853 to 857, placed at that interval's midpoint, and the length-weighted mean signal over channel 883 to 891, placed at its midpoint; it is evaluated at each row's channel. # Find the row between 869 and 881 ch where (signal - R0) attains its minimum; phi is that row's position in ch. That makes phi 872 ch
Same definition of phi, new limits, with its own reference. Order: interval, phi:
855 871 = 870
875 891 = 876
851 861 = 854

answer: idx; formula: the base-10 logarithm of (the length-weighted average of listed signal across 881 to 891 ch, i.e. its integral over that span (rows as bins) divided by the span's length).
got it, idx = -0.60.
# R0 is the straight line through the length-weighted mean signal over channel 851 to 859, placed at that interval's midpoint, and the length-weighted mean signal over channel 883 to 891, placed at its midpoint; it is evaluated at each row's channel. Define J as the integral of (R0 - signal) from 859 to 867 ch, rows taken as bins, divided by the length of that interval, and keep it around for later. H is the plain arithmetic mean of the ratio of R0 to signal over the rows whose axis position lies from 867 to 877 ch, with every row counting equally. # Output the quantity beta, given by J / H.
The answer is 0.05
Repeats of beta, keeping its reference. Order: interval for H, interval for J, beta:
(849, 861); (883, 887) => 0.10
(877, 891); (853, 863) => 0.01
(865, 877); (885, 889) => 0.01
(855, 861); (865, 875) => 0.27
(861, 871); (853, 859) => 0.00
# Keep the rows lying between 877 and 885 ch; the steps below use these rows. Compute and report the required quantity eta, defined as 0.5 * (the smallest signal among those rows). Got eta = 0.10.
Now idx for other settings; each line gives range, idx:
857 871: -0.13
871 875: -0.49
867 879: -0.46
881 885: -0.69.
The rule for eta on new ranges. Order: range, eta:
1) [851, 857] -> 0.55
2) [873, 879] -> 0.12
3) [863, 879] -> 0.12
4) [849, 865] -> 0.38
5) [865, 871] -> 0.21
